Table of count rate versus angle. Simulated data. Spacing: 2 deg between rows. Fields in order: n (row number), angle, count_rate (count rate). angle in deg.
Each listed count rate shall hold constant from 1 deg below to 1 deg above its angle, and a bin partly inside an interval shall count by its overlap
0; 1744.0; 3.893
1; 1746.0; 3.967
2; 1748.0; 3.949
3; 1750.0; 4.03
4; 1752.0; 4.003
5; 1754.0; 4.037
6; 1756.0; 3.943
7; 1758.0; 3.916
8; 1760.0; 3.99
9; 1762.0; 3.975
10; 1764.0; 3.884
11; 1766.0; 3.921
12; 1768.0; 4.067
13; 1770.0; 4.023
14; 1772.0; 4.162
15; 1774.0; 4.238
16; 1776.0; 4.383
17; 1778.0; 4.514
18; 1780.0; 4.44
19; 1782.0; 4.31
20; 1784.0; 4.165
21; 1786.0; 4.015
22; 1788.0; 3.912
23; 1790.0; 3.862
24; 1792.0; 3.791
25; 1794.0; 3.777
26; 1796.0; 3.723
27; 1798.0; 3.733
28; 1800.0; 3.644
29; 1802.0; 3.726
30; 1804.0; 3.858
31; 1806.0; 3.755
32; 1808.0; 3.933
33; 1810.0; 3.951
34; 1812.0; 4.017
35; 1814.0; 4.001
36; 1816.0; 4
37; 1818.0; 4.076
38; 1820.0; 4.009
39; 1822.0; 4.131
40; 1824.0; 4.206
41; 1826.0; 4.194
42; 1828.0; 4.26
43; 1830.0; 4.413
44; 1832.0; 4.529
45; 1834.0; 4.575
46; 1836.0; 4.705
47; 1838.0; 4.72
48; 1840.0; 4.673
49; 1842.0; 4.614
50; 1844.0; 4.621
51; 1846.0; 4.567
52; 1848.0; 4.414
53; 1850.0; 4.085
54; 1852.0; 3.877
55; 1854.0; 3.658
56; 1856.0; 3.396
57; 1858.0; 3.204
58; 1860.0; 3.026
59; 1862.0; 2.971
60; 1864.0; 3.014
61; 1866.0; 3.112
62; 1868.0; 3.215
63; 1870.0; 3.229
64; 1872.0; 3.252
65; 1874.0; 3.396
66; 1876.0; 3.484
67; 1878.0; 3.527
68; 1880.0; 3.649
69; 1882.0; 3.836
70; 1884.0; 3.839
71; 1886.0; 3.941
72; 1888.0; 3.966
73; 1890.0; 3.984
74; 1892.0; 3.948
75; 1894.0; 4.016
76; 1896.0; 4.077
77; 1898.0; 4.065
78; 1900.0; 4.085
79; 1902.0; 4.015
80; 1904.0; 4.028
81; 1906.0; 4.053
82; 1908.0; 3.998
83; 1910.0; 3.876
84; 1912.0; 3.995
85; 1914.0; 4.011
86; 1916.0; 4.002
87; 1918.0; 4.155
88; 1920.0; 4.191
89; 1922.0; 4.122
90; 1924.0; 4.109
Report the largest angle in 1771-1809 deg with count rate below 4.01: 1808.0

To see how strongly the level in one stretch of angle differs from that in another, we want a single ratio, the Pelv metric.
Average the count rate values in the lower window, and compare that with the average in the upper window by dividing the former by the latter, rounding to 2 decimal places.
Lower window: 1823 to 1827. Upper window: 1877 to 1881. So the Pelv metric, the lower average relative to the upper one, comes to 1.17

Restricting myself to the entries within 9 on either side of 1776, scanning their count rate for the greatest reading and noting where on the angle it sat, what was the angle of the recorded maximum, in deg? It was 1778.0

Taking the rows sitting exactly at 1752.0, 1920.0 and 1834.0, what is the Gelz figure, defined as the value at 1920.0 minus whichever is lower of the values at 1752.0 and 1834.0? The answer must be 0.19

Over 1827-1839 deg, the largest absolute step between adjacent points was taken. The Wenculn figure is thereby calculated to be 0.15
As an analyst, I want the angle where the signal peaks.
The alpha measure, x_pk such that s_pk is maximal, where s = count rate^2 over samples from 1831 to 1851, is 1838.0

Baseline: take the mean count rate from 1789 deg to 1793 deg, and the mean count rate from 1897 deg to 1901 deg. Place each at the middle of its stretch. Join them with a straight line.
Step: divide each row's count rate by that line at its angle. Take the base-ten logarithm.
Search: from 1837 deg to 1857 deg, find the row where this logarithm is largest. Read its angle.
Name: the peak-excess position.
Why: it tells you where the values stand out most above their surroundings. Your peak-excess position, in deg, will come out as 1838.0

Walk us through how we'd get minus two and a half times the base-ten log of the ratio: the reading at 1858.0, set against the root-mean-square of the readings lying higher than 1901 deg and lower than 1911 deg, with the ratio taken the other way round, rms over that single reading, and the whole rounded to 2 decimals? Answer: -0.24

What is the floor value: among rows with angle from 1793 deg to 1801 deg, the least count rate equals 3.644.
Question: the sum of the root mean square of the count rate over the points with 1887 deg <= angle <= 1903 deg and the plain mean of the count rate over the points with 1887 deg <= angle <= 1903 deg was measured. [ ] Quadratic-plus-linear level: 8.04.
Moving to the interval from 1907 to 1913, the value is 7.91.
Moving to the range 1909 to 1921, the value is 8.08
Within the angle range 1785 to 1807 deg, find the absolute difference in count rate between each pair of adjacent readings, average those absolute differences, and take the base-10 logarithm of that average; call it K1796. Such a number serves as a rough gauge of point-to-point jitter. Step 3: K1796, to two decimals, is -1.15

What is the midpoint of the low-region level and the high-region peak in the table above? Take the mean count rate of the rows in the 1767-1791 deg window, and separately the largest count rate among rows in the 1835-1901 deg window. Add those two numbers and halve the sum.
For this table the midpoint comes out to 4.45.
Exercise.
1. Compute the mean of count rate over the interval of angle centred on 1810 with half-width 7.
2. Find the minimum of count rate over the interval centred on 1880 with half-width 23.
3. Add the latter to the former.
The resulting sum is 6.9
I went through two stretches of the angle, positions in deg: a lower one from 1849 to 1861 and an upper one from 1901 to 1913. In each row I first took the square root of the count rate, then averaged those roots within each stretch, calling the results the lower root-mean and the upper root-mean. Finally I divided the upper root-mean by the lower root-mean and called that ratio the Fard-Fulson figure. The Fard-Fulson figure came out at 1.06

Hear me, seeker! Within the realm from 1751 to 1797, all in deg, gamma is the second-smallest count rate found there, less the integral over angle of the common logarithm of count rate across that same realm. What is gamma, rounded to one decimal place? -24.1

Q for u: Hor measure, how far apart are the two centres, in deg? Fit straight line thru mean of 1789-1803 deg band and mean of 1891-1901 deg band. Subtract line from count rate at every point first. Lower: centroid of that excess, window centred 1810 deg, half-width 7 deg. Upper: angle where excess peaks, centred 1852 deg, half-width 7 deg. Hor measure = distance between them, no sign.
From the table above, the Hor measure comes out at 34.3 deg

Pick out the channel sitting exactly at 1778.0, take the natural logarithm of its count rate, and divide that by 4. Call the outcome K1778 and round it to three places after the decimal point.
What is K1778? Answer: 0.377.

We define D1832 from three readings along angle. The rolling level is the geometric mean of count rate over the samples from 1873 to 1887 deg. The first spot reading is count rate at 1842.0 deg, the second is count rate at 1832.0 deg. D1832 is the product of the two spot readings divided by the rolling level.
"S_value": 5.7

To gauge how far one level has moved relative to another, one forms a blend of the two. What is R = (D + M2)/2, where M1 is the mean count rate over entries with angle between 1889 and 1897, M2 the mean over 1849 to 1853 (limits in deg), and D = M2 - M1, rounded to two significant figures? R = 2.0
